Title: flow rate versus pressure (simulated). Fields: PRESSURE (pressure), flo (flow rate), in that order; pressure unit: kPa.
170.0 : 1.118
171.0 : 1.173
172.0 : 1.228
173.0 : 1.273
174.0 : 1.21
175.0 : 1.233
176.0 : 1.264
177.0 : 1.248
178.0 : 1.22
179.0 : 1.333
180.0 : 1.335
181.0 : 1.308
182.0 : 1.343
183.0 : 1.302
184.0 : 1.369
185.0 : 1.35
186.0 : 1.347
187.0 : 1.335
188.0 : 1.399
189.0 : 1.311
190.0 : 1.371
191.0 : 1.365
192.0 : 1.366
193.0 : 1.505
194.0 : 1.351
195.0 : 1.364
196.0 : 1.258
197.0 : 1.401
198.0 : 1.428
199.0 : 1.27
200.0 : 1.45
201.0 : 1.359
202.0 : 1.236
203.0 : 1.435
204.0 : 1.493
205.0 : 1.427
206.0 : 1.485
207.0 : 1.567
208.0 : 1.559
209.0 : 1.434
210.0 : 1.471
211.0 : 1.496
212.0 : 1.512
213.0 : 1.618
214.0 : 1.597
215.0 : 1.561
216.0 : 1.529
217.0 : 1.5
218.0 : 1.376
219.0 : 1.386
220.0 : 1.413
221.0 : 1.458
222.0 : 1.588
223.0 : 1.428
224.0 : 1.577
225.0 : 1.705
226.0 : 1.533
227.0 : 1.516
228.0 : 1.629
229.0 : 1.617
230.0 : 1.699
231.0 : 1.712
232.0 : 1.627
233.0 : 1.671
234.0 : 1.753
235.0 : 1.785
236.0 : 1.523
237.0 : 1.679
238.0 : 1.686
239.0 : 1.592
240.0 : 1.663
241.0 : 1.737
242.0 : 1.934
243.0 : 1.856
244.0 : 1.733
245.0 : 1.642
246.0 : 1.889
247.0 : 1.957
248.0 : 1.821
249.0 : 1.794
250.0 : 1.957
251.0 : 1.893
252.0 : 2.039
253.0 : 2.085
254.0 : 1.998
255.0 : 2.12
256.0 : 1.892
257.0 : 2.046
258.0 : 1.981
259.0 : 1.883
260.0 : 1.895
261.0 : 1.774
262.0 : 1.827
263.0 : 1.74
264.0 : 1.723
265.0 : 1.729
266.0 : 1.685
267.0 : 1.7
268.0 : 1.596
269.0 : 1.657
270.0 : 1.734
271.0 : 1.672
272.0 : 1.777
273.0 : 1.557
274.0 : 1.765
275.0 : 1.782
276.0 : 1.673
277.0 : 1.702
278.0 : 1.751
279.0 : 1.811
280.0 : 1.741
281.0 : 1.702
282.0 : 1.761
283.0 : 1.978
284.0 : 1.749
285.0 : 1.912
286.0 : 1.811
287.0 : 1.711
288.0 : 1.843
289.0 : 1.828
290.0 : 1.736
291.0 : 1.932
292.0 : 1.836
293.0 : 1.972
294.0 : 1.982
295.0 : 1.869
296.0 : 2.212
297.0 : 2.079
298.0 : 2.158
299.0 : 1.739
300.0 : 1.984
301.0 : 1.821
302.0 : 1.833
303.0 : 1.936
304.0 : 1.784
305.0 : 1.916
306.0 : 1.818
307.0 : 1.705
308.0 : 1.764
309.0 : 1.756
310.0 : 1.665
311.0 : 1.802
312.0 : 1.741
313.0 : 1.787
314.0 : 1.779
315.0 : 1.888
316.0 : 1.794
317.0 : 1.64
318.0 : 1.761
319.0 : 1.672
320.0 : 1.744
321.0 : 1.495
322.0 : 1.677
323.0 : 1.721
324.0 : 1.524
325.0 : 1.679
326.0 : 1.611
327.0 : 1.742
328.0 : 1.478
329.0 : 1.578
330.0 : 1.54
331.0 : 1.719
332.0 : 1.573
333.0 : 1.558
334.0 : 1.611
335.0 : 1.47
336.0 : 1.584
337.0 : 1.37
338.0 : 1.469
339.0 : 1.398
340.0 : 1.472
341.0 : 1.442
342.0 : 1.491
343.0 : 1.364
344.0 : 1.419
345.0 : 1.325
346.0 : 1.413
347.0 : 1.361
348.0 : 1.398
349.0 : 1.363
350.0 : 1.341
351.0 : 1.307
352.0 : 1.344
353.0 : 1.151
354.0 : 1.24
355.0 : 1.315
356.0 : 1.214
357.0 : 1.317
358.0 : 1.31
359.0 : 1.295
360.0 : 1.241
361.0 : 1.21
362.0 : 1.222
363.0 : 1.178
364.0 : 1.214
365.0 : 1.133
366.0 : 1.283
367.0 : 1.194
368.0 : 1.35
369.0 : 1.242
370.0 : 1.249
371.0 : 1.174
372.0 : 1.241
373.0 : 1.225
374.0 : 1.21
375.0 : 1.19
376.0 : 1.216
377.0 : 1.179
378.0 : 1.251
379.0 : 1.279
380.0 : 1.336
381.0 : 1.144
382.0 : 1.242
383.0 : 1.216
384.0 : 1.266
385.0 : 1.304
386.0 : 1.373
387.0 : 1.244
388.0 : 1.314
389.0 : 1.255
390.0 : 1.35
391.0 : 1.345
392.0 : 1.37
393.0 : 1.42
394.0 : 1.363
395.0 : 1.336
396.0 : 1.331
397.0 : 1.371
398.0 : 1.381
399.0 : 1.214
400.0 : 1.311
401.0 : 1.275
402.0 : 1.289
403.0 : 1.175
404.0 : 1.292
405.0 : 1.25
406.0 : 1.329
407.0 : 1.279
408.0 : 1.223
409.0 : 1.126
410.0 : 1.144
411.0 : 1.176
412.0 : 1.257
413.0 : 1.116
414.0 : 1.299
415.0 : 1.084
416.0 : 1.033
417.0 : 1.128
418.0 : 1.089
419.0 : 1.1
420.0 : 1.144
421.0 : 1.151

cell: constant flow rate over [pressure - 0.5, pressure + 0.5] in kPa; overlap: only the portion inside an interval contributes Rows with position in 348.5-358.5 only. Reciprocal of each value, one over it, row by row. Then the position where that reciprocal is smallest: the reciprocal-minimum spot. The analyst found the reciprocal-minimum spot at 349.0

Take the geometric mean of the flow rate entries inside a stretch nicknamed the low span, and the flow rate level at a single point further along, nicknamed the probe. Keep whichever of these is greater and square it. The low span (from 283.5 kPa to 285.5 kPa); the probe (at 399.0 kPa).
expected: 3.34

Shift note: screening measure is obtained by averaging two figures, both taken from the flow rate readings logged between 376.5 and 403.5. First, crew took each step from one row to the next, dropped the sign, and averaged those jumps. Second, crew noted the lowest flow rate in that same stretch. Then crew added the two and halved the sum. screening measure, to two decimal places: 0.60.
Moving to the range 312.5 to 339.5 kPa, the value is 0.74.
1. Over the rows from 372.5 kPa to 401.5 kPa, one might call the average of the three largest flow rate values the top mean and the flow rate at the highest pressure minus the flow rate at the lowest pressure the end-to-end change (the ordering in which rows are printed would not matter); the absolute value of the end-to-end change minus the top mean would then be 1.34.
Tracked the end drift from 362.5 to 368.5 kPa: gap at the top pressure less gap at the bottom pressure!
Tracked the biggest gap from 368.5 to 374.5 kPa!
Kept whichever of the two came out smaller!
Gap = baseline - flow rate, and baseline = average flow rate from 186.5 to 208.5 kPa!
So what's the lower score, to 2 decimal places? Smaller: -0.17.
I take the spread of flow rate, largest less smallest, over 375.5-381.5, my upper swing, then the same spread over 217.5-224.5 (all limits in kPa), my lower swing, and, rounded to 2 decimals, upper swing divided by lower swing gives 0.91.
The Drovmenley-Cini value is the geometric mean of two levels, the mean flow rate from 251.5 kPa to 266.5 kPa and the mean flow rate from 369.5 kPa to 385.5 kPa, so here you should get 1.528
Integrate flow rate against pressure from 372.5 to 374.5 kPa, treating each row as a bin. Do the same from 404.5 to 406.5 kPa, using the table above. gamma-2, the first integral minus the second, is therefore -0.1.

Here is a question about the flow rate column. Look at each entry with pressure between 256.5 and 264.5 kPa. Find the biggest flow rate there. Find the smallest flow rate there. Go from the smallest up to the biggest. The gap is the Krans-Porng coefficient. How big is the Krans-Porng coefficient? 0.32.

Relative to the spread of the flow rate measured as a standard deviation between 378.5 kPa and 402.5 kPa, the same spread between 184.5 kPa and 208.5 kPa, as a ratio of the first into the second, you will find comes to 1.3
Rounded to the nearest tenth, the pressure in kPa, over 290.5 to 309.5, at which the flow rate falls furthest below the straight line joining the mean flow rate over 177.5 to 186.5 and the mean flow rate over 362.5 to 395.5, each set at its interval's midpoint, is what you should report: 307.0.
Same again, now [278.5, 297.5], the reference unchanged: 281.0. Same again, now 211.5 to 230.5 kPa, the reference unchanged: 218.0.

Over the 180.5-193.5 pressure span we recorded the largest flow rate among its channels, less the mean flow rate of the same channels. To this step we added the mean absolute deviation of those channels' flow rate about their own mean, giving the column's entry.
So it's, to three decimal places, 0.179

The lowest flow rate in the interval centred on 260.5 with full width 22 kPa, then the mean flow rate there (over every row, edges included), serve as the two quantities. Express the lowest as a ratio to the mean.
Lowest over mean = 0.864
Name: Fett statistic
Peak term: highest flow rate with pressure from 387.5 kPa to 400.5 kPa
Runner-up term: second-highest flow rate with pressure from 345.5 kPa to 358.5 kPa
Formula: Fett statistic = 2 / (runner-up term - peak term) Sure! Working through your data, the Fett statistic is -91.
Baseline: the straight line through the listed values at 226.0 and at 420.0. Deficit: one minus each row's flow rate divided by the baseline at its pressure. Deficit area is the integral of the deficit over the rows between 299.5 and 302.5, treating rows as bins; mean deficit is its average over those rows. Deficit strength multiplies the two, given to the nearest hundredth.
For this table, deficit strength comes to 0.39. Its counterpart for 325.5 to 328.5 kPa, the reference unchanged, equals 0.13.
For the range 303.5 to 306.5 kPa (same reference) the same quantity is 0.34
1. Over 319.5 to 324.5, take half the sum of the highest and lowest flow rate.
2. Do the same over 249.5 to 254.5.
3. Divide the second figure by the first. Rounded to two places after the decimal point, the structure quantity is 1.23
